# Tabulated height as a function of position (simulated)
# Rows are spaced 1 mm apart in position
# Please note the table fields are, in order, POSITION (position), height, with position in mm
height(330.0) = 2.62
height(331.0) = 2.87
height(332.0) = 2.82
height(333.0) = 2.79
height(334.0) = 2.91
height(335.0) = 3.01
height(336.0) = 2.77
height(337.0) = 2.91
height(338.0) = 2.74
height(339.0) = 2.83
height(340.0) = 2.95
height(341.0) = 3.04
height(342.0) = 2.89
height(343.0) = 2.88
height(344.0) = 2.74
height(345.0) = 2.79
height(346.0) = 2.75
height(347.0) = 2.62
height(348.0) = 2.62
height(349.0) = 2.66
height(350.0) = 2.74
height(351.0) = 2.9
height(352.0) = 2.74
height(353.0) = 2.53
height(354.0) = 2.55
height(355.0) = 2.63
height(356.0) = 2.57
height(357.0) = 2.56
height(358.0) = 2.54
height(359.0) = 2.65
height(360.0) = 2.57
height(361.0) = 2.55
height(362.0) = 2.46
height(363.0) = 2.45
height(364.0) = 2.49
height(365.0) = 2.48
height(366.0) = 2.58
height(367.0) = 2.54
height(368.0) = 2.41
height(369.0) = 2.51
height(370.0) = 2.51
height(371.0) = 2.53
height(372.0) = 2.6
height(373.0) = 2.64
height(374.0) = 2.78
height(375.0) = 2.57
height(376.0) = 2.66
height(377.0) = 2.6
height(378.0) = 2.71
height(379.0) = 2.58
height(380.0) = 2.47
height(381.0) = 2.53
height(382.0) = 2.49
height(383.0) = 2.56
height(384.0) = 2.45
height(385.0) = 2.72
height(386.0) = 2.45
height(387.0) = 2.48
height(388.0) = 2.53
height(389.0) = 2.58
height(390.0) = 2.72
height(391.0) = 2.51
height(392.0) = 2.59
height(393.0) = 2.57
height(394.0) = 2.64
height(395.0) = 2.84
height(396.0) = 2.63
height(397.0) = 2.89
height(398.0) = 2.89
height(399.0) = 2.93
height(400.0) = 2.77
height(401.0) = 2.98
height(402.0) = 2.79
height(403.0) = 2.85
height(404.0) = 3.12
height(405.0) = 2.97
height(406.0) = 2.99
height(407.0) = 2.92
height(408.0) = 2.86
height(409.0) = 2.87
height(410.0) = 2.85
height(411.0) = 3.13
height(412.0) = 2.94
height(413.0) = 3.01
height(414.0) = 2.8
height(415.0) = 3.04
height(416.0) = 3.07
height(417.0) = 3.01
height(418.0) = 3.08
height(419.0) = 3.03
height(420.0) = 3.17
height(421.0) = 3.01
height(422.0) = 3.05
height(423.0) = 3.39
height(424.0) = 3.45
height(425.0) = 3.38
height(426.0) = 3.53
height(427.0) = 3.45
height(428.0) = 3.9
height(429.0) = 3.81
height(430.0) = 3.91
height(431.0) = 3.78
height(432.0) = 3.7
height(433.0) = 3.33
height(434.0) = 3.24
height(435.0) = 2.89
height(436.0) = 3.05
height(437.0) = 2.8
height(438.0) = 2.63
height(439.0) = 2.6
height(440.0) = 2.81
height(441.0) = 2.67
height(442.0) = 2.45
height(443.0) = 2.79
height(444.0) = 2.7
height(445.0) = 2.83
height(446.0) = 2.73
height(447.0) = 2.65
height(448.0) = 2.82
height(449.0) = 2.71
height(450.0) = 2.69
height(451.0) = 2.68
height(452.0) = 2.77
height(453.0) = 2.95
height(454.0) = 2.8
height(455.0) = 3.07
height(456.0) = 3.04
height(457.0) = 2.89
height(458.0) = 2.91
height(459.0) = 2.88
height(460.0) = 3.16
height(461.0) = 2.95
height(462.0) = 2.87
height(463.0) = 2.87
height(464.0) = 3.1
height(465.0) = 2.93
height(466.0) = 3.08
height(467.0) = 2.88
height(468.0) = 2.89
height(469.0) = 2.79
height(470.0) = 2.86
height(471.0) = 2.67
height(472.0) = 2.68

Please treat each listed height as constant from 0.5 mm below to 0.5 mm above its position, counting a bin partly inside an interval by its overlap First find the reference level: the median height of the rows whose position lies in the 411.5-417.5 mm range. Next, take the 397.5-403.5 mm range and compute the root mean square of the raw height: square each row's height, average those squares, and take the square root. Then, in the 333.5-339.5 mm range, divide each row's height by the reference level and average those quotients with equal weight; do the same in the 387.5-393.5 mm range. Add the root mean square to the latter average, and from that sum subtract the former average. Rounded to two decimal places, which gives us 2.78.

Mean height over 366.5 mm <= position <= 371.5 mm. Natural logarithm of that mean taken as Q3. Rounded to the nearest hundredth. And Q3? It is 0.92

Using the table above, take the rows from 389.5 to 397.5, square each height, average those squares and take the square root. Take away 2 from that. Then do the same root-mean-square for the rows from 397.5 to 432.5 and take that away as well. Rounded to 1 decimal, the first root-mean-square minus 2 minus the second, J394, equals -2.5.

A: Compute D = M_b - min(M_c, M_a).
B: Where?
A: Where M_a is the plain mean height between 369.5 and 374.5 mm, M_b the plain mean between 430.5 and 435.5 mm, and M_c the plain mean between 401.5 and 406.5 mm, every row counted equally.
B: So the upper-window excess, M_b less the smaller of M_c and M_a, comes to 0.78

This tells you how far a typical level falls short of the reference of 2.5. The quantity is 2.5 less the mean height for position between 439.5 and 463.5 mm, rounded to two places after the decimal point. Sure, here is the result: -0.32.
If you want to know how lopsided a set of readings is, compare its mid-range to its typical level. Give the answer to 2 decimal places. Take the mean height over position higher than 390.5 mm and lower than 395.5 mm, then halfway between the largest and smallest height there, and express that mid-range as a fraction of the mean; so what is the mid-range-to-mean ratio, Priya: 1.02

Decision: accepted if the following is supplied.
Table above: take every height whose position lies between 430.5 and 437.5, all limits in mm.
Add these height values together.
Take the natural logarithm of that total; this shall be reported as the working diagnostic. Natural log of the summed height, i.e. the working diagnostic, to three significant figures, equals 3.13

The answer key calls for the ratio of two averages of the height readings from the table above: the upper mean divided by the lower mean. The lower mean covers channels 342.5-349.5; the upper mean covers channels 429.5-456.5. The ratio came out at 1.08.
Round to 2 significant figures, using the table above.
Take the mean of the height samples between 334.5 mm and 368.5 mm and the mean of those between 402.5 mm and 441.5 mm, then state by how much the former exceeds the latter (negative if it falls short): -0.45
